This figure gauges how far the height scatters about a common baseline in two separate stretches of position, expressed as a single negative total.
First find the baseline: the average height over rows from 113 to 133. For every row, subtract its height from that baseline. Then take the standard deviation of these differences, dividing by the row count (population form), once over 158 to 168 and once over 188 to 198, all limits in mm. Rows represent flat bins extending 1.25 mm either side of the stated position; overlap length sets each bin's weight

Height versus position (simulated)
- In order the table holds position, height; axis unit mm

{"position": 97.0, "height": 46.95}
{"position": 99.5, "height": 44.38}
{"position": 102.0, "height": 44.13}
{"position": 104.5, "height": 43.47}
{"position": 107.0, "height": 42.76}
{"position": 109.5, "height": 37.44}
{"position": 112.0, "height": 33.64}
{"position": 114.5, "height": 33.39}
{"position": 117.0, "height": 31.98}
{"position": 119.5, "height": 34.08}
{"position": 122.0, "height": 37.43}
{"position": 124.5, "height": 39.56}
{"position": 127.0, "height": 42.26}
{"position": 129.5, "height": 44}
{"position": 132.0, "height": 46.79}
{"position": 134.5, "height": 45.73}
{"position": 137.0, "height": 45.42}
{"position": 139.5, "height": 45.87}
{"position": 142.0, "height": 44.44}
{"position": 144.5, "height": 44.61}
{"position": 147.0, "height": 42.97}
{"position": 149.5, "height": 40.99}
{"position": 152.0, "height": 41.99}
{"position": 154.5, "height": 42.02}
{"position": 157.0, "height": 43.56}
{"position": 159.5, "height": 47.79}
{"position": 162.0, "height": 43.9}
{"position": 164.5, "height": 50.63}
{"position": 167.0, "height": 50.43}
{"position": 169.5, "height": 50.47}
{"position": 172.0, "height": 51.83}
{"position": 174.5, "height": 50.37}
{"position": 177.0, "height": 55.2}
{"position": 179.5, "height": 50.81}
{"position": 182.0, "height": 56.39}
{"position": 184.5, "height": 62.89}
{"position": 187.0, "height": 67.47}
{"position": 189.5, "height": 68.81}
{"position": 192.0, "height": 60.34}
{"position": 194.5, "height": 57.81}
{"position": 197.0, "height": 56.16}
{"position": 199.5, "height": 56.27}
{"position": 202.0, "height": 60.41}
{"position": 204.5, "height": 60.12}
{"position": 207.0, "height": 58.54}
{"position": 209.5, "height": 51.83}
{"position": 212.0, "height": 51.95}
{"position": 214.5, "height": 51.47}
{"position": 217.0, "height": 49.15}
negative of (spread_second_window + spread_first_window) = -7.6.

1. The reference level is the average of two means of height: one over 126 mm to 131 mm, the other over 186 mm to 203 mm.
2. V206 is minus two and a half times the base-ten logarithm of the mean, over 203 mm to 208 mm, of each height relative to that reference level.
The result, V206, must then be -0.14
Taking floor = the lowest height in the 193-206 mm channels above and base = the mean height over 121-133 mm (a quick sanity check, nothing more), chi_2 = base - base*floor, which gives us -2317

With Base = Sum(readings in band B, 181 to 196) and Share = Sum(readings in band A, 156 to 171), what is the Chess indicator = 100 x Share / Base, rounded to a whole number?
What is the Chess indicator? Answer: 77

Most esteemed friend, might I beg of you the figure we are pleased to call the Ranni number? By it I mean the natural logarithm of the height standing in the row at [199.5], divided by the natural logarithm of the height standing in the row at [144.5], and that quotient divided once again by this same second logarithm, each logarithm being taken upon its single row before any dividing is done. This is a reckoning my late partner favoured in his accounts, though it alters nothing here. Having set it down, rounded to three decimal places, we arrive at 0.279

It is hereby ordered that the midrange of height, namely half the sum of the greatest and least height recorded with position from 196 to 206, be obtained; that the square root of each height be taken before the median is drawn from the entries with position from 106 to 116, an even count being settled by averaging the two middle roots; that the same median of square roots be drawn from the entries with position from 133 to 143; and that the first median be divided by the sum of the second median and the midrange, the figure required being 0.092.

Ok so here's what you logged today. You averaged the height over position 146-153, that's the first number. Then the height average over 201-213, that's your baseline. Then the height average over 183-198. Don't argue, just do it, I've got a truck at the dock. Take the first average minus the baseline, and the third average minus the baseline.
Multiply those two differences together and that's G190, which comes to -83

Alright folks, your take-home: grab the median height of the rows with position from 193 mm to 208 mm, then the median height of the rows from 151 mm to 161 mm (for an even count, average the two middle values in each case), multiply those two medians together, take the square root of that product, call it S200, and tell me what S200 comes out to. 50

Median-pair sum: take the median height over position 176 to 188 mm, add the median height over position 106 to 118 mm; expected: 90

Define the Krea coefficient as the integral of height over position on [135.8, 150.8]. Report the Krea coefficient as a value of 661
